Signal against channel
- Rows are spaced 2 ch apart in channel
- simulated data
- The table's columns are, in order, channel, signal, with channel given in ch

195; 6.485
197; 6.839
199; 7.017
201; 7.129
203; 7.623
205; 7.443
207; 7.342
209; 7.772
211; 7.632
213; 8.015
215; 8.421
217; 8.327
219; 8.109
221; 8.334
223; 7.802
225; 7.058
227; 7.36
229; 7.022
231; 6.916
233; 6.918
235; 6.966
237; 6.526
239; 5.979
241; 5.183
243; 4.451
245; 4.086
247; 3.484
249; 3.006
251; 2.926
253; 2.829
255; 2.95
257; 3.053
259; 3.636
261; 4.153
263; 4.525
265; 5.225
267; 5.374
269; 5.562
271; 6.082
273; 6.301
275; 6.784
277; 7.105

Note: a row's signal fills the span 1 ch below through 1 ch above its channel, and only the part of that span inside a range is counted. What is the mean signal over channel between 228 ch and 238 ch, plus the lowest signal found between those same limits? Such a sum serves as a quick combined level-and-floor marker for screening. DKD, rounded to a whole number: 13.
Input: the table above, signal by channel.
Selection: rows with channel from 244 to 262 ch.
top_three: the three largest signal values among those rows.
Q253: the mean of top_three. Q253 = 4.0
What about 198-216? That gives 8.1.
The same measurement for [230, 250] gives 6.9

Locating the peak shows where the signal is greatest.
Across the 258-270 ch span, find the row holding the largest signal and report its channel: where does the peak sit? 269 ch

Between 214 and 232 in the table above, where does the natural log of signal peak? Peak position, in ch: 215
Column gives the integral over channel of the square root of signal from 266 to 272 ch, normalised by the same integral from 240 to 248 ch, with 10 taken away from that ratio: -9.1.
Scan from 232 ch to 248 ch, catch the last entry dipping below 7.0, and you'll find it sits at 247 ch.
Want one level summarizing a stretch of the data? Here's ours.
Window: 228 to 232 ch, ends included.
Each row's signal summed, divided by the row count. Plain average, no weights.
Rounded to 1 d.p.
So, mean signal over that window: 7.0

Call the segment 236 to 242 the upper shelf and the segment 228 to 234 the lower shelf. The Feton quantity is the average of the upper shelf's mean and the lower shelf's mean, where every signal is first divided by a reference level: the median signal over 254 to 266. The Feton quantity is 1.65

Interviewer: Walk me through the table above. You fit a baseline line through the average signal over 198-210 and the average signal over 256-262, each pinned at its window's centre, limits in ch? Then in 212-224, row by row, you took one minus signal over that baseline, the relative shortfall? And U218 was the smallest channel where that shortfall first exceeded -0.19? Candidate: 213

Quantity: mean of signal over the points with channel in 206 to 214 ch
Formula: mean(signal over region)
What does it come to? 7.7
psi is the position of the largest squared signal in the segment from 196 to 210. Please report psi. 209 ch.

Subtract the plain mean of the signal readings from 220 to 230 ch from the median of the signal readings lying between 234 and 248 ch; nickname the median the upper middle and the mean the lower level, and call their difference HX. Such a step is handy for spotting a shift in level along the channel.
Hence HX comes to -2.3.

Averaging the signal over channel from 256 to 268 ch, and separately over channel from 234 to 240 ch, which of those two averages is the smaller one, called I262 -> 4.3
